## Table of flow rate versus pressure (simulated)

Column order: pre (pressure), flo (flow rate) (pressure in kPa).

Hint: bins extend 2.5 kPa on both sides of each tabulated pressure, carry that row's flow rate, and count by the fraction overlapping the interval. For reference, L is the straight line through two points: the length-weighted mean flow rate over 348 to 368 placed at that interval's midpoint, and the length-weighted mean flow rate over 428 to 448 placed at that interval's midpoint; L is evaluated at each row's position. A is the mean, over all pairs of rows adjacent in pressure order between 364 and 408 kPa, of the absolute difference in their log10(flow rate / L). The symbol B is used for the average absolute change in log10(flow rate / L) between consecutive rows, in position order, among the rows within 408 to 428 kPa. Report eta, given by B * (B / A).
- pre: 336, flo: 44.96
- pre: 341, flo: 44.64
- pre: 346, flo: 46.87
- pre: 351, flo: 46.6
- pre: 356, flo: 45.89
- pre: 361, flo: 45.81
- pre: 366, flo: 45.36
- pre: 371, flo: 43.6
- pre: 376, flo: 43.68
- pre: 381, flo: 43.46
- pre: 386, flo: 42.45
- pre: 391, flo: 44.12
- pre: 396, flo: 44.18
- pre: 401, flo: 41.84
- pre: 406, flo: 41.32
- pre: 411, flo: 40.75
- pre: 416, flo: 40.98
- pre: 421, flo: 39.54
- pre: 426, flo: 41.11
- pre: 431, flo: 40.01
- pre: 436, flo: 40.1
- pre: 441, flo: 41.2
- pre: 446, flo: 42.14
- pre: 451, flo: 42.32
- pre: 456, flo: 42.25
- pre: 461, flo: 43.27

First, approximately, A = 0.0090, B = 0.0127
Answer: 0.0179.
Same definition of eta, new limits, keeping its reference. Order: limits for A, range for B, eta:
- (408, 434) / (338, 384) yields 0.0034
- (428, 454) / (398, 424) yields 0.0035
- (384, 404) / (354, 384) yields 0.0014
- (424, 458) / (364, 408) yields 0.0100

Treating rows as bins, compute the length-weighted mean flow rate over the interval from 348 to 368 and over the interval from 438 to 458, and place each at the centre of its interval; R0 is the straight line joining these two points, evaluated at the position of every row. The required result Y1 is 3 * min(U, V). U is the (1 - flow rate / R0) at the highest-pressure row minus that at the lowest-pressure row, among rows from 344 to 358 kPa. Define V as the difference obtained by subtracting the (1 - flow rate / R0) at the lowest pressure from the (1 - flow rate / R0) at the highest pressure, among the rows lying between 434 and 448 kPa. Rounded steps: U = 0.01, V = -0.06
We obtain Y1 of -0.18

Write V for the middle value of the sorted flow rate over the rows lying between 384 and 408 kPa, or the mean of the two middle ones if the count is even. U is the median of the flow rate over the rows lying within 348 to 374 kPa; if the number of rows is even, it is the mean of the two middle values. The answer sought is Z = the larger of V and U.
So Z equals 45.8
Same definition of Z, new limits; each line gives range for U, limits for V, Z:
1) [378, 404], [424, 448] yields 43.5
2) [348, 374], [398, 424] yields 45.8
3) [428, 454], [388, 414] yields 41.8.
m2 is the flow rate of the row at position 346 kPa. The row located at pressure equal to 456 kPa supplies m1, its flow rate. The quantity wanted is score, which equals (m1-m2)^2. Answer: 21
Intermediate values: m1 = 42.25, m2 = 46.87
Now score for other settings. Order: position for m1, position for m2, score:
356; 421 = 40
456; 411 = 2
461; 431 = 11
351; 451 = 18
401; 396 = 5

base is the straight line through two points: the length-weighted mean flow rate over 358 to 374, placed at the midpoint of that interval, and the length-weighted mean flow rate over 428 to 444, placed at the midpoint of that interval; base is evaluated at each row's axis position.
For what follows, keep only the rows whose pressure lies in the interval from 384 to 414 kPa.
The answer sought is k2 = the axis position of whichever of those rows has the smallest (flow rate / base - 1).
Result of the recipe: 411 kPa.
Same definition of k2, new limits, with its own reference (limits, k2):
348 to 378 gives 371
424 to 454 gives 431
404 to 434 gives 421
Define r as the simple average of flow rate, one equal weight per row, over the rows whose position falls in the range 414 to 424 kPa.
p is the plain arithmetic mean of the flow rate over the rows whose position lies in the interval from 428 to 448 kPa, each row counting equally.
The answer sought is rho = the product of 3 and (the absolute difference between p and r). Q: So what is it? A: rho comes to 1.8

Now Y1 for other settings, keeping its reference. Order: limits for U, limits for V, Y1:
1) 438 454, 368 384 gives -0.11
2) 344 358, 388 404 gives 0.03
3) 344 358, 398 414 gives 0.03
